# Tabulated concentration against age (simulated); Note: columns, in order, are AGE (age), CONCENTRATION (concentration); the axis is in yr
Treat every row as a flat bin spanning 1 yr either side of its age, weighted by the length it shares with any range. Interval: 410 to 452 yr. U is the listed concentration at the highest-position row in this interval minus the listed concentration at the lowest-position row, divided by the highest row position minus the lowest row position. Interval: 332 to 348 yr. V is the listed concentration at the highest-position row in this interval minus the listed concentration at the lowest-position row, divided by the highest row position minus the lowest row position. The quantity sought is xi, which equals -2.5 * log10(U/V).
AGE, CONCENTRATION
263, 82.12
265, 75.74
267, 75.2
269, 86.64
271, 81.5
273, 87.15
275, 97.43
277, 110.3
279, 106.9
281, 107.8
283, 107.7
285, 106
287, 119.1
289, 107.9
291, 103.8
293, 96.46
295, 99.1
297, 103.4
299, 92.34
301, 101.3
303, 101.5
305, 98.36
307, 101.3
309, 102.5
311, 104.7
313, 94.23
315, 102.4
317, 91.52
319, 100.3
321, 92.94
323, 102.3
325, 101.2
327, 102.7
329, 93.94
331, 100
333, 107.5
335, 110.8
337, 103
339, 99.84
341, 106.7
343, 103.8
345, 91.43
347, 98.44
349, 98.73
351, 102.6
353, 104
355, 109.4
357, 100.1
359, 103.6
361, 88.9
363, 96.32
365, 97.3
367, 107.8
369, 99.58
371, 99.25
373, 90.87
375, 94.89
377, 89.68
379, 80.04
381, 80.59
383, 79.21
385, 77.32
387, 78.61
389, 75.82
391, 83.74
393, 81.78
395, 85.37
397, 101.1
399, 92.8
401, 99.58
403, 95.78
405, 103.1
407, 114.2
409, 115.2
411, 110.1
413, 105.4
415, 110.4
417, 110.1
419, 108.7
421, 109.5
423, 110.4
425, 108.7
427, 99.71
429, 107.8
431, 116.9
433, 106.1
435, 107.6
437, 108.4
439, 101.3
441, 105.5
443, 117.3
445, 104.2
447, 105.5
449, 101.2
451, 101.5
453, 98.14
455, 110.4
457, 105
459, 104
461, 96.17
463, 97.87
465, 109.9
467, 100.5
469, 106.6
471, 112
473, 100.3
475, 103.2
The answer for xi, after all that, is 1.2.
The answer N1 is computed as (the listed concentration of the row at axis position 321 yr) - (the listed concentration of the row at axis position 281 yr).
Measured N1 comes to -15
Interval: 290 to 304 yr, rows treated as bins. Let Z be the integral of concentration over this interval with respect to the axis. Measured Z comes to 1396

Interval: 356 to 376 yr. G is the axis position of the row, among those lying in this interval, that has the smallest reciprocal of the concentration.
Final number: 367 yr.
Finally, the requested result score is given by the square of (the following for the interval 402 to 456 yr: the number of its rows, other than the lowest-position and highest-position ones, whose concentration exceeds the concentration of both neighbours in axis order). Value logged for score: 64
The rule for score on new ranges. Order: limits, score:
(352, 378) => 16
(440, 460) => 16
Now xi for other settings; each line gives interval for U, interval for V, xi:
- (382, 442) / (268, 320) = -0.5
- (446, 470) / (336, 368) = 1.3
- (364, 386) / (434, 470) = -3.8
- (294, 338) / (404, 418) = 2.0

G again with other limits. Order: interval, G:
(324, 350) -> 335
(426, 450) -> 443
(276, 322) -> 287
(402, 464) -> 443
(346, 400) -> 355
